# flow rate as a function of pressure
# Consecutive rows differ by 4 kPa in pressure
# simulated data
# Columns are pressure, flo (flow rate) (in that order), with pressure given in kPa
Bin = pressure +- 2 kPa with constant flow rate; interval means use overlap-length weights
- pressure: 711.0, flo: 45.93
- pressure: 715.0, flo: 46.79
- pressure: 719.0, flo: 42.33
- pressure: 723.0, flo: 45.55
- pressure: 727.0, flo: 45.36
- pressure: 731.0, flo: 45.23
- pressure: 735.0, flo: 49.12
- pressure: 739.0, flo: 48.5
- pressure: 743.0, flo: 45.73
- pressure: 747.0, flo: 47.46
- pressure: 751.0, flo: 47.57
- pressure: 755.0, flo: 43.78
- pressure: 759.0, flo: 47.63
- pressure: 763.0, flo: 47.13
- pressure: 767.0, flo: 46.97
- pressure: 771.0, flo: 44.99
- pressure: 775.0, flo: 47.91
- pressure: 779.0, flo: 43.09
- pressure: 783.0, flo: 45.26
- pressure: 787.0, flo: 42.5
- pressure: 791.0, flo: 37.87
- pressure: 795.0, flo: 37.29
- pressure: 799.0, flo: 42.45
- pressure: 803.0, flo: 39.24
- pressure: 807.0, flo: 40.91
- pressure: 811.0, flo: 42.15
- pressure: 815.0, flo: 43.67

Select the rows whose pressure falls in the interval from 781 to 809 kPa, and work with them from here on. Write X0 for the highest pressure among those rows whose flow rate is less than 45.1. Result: 807.0 kPa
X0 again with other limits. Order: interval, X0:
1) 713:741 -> 719.0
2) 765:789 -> 787.0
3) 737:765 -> 755.0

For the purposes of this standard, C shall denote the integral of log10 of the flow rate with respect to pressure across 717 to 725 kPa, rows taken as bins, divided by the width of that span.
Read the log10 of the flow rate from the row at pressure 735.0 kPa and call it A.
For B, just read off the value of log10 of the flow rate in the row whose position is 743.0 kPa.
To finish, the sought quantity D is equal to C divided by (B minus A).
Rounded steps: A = 1.691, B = 1.66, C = 1.64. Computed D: -53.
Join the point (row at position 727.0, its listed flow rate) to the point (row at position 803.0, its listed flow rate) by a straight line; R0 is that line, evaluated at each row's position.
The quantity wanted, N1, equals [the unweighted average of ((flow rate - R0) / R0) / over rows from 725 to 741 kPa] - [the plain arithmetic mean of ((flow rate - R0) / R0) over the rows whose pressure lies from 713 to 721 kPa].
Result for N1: 0.08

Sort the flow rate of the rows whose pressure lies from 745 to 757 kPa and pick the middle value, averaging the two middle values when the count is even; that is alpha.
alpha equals 47.5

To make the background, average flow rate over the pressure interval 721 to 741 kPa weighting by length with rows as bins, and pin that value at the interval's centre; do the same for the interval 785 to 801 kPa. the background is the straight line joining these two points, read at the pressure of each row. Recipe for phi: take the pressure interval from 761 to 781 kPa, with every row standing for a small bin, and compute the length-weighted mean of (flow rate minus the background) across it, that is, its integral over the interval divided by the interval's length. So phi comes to 3.6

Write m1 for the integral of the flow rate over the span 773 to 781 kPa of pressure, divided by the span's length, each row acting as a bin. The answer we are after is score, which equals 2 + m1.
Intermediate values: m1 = 45.5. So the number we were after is 47.5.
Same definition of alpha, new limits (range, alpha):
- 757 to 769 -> 47.1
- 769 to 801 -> 42.8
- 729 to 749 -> 47.5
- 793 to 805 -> 39.2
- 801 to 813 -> 40.9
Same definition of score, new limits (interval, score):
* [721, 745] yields 48.6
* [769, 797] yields 44.7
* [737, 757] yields 48.6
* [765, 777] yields 48.6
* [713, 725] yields 46.9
